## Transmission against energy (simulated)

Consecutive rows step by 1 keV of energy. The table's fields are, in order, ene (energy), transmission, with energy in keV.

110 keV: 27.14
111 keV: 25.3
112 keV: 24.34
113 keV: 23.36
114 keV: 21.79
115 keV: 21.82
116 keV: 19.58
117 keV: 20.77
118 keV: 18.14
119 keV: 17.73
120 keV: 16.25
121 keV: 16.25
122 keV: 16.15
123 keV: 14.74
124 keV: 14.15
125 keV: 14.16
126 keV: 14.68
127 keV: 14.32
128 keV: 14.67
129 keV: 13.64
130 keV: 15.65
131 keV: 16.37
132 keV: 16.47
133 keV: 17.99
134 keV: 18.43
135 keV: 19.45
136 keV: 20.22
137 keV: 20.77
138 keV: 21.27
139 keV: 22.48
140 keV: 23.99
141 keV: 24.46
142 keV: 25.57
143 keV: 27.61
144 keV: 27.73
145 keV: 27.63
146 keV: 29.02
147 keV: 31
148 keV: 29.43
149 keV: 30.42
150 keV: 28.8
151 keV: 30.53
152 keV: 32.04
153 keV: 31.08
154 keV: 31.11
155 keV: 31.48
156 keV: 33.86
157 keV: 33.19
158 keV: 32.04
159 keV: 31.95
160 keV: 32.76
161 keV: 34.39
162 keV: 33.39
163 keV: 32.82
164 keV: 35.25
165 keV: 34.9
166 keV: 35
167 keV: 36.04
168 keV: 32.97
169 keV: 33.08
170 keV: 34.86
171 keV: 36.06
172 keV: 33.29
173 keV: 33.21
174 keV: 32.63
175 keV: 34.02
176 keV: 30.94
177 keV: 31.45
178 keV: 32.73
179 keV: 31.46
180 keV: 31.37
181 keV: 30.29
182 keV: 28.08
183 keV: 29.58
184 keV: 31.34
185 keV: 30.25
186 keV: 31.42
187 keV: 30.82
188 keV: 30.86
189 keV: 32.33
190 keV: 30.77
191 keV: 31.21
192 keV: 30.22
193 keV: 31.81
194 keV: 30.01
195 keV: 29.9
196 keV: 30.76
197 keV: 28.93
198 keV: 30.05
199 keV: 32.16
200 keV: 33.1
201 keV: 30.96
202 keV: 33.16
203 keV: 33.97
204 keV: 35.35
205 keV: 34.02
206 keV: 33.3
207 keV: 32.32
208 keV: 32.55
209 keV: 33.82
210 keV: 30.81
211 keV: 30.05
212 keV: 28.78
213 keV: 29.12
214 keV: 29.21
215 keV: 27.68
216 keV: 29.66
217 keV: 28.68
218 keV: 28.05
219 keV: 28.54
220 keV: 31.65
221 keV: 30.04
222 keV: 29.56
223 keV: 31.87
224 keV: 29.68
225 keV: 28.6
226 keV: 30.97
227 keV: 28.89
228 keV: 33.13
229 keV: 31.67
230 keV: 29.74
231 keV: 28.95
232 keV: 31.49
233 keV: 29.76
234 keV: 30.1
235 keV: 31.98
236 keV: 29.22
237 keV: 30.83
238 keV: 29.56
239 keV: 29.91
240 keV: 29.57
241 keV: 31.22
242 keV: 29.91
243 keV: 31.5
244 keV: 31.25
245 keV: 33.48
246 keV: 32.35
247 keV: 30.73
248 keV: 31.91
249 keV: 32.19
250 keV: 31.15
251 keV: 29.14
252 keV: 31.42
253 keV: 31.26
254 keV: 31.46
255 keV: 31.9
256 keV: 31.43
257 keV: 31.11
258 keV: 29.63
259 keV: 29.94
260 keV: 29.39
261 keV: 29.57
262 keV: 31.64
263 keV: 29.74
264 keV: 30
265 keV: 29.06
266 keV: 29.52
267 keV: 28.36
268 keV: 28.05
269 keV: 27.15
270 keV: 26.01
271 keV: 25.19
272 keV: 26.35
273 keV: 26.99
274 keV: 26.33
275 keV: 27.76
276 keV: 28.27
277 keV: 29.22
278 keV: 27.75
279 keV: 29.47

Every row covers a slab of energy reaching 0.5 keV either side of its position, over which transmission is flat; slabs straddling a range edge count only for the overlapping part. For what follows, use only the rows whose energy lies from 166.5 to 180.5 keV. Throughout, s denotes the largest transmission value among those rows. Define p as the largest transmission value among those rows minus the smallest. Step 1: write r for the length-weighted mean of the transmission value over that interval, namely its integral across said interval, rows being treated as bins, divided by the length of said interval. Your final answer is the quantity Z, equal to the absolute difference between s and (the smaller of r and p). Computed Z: 30.9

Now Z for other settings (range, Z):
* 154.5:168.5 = 31.5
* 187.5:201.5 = 28.9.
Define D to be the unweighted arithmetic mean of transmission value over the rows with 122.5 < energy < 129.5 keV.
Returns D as 14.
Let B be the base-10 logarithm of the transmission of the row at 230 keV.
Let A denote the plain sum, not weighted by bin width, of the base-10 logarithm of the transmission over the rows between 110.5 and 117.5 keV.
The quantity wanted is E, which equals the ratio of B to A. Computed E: 0.156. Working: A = 9.4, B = 1.47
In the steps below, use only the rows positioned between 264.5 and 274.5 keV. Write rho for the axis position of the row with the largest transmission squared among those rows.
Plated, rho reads 266 keV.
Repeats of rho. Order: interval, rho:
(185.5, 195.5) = 189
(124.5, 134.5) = 134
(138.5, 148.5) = 147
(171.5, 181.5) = 175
